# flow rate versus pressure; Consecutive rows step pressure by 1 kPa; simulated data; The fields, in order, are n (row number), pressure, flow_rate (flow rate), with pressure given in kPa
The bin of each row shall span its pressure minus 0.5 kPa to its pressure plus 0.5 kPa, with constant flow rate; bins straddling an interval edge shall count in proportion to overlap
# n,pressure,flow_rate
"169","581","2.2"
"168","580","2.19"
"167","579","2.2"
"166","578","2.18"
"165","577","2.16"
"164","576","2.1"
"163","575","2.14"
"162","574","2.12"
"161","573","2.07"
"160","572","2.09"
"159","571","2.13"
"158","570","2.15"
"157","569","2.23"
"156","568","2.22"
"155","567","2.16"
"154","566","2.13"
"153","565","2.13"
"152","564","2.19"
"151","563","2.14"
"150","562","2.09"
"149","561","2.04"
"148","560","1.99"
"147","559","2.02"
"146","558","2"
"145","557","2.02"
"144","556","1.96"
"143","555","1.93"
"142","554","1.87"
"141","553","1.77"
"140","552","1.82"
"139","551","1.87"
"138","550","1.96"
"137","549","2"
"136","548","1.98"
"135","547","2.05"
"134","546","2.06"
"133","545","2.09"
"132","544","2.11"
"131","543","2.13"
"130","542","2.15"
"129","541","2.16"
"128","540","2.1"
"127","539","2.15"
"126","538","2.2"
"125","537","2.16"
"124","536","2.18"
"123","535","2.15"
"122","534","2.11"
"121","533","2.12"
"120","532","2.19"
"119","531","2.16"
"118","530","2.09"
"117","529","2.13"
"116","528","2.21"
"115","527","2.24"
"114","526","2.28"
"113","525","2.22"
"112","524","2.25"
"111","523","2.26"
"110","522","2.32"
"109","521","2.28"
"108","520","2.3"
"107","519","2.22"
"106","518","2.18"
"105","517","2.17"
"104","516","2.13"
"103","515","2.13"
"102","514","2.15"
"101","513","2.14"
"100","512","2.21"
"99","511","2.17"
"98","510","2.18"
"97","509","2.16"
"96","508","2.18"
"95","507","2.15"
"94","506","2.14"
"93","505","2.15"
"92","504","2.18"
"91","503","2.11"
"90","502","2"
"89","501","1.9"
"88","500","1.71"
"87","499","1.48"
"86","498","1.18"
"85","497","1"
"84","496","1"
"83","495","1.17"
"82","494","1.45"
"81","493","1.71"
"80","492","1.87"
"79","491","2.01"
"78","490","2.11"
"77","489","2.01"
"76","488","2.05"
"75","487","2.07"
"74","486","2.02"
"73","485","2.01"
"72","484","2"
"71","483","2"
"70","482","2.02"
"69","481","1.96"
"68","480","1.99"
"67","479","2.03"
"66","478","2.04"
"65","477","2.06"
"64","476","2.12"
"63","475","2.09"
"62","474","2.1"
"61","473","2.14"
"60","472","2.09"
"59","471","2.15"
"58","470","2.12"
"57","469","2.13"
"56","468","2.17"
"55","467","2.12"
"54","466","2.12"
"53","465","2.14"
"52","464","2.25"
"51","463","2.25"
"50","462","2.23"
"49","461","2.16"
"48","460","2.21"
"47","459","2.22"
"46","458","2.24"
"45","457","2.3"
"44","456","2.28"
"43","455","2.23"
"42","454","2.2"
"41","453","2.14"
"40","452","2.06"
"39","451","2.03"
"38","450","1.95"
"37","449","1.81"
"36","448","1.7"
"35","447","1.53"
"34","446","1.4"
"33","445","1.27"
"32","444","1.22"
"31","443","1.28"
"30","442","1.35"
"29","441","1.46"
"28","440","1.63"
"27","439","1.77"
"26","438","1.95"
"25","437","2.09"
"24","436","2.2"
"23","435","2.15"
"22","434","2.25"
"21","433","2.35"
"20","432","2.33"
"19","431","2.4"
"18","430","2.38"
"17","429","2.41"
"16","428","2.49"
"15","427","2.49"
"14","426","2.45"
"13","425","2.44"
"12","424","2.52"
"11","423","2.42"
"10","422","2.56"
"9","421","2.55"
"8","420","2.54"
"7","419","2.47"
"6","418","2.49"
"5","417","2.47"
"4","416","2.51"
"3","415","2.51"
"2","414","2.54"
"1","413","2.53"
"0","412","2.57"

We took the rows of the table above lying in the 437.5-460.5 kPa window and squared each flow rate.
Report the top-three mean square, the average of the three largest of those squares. 5.2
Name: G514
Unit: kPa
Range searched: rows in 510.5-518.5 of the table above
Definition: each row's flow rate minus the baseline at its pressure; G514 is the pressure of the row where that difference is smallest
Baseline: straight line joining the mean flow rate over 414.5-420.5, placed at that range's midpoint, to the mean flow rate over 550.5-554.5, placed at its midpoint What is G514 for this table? 515 kPa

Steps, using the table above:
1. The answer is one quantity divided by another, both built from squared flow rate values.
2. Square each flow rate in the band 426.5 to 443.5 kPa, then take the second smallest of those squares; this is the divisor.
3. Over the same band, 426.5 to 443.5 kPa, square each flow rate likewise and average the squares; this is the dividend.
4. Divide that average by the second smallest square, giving 2.4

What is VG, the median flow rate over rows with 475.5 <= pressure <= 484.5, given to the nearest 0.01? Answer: 2.02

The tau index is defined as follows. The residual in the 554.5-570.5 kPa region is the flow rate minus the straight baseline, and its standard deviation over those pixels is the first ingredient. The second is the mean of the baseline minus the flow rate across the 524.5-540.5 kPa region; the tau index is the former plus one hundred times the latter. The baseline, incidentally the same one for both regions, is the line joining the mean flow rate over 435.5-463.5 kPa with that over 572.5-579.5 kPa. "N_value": -11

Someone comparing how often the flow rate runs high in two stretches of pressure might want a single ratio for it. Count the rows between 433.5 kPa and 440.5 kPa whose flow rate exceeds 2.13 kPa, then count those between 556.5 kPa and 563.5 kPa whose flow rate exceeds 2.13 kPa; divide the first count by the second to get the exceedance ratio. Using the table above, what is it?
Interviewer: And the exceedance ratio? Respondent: 3.0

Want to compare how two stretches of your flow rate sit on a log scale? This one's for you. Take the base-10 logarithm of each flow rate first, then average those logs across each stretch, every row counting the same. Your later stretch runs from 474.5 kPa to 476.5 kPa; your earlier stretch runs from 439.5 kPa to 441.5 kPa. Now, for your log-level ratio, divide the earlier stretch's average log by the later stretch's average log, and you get 0.6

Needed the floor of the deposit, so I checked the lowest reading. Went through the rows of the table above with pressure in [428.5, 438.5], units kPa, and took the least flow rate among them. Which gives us 1.95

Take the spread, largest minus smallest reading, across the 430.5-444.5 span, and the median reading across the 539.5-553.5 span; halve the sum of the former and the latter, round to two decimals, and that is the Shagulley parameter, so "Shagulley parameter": 1.62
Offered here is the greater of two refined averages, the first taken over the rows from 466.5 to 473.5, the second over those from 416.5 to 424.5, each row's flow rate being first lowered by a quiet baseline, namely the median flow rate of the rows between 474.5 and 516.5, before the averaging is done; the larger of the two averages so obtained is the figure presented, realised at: 0.47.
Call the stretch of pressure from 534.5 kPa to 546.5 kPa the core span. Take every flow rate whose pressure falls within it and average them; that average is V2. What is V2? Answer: 2.14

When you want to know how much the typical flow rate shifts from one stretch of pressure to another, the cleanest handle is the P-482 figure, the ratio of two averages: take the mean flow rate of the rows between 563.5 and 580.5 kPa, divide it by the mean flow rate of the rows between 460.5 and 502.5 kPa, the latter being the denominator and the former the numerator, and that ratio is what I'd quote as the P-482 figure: 1.11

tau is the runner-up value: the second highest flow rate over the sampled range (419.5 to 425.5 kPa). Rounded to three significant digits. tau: 2.55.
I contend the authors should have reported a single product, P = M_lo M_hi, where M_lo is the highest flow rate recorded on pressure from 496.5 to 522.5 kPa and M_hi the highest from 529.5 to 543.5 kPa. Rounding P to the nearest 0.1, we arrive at 5.1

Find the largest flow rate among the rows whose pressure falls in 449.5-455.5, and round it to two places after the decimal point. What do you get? 2.23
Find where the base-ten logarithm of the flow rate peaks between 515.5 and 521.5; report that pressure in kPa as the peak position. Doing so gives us 520 kPa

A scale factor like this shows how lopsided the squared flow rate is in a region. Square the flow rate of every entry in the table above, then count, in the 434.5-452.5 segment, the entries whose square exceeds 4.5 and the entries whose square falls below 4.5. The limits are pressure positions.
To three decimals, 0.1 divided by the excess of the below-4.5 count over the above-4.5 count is 0.007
